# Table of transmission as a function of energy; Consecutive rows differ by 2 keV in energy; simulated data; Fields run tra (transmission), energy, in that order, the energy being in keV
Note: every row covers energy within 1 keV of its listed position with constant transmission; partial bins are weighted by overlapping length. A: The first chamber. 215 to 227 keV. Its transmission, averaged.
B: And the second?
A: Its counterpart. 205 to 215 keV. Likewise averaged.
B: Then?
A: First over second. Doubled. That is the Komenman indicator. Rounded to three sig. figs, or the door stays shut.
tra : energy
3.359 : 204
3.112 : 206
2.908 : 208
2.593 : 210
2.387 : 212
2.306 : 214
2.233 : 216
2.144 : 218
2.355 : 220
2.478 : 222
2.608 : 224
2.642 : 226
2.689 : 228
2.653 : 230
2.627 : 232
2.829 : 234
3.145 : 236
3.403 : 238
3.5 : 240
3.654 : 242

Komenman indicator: 1.81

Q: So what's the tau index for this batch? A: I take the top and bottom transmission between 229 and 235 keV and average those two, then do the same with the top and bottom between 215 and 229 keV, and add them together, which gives 5.14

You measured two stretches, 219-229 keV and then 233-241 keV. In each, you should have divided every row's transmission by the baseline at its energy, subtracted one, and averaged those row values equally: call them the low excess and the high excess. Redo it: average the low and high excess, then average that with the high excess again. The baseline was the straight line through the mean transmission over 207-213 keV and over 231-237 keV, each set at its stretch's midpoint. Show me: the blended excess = 0.064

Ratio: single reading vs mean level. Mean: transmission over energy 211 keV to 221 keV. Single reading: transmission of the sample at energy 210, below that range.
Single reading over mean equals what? 1.13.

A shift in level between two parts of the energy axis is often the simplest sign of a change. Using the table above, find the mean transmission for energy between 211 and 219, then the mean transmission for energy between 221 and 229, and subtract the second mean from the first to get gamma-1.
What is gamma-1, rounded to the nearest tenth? -0.3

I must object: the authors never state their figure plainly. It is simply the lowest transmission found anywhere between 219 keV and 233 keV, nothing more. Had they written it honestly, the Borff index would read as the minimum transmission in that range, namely 2.355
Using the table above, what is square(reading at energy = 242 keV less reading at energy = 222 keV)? 1.38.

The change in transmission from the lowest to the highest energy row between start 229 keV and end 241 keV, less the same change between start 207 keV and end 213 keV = 1.4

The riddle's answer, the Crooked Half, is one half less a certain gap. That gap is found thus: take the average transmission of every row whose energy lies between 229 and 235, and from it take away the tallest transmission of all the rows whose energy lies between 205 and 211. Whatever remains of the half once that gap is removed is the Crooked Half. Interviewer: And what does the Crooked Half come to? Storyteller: 0.9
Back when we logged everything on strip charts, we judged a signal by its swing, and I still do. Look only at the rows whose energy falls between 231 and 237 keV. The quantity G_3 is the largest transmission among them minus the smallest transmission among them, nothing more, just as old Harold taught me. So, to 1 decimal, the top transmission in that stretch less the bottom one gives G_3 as 0.5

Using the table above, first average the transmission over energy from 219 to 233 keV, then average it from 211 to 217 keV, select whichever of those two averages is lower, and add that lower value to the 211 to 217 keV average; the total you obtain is 4.6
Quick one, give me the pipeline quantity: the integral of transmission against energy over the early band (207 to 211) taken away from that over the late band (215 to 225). 13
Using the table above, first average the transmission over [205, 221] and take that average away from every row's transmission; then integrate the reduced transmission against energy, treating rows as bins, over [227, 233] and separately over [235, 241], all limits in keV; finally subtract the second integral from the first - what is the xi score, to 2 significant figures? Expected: -4.2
